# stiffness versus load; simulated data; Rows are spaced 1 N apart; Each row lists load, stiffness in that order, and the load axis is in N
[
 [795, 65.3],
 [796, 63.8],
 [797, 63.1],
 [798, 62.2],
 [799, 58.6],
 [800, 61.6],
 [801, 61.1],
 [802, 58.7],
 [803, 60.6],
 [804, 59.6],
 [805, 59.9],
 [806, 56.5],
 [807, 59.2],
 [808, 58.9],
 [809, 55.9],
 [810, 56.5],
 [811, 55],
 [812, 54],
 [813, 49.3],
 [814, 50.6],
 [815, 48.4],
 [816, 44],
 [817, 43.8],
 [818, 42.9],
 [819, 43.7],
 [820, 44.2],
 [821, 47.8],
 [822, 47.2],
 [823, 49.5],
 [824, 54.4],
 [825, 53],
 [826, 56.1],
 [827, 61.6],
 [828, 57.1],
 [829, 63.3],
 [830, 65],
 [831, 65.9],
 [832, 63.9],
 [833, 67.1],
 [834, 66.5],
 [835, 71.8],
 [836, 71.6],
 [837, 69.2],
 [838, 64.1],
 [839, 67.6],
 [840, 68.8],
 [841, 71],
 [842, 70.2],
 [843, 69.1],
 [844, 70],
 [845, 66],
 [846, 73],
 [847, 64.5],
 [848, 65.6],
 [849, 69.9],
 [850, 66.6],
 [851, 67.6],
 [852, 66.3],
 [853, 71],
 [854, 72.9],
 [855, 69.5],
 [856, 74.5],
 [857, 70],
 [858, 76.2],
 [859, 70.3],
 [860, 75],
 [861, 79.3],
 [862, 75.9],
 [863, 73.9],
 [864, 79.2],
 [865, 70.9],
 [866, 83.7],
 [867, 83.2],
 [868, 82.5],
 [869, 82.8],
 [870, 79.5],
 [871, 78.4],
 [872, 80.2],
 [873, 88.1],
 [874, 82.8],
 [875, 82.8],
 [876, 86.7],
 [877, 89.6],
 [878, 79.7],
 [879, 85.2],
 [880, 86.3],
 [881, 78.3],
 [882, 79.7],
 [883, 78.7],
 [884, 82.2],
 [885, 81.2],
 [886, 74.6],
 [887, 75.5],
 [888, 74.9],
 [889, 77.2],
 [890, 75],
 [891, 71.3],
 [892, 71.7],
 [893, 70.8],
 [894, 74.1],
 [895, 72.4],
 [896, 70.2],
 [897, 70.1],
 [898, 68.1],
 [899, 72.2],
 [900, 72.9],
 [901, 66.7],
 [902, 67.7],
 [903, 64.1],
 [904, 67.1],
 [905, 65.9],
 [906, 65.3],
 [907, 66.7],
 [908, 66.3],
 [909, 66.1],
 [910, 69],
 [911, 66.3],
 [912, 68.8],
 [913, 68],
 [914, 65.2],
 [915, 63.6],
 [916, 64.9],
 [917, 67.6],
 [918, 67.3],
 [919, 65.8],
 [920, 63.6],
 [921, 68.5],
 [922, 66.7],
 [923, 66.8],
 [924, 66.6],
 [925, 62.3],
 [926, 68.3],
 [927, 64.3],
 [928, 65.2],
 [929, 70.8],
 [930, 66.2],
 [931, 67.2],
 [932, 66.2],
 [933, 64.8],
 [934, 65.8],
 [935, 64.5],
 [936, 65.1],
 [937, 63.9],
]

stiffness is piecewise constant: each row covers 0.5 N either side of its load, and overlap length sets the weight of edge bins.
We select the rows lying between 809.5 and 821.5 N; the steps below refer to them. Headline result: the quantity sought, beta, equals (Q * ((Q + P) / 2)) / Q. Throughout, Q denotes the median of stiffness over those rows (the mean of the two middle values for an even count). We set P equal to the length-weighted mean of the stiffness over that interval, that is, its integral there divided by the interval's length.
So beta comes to 48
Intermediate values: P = 48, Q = 48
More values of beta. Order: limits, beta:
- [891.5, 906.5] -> 70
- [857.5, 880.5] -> 80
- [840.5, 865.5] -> 71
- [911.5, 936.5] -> 66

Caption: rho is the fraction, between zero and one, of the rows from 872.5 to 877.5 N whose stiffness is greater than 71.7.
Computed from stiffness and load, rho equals 1.0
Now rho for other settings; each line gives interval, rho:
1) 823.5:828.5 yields 0.0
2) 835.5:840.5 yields 0.0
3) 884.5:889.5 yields 1.0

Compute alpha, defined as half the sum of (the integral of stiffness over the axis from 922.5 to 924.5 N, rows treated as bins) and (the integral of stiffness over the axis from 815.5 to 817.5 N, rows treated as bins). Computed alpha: 111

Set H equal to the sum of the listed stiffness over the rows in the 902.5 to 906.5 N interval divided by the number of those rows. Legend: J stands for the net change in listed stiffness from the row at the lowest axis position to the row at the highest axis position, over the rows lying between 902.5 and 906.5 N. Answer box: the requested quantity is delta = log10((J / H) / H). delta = -3.6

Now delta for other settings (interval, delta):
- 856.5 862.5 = -3.0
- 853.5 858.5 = -3.2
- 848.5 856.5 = -3.0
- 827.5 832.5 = -2.8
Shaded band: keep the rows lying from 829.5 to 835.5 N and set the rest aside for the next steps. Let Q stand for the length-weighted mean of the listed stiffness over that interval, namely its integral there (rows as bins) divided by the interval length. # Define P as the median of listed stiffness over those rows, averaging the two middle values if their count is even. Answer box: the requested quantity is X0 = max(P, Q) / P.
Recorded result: 1.01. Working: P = 66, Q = 67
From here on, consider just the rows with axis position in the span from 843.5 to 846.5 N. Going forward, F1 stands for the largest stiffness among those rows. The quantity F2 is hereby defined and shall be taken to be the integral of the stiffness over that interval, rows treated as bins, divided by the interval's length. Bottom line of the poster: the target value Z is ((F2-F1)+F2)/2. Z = 33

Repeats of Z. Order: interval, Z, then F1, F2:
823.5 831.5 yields 27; 65.9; 60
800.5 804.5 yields 29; 61.1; 60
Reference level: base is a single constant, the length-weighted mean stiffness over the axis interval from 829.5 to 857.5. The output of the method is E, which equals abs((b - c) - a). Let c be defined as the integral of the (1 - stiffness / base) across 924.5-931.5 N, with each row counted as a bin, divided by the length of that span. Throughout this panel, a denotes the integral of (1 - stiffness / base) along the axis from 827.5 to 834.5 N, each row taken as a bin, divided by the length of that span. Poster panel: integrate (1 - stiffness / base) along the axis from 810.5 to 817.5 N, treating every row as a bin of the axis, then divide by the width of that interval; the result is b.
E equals 0.18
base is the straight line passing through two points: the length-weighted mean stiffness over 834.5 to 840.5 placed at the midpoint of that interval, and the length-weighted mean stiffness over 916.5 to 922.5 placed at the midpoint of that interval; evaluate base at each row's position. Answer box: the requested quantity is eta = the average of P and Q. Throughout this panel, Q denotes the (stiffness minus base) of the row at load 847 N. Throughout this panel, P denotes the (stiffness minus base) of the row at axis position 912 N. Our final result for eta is -1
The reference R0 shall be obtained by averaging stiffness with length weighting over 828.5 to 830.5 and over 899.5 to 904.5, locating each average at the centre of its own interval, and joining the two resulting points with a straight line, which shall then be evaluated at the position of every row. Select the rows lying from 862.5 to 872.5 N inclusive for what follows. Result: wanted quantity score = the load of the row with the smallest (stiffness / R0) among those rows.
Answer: 865 N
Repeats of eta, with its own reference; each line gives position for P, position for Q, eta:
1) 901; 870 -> 6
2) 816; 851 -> -13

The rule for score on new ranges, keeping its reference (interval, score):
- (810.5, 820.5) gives 818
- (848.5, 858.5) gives 852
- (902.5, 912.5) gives 903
